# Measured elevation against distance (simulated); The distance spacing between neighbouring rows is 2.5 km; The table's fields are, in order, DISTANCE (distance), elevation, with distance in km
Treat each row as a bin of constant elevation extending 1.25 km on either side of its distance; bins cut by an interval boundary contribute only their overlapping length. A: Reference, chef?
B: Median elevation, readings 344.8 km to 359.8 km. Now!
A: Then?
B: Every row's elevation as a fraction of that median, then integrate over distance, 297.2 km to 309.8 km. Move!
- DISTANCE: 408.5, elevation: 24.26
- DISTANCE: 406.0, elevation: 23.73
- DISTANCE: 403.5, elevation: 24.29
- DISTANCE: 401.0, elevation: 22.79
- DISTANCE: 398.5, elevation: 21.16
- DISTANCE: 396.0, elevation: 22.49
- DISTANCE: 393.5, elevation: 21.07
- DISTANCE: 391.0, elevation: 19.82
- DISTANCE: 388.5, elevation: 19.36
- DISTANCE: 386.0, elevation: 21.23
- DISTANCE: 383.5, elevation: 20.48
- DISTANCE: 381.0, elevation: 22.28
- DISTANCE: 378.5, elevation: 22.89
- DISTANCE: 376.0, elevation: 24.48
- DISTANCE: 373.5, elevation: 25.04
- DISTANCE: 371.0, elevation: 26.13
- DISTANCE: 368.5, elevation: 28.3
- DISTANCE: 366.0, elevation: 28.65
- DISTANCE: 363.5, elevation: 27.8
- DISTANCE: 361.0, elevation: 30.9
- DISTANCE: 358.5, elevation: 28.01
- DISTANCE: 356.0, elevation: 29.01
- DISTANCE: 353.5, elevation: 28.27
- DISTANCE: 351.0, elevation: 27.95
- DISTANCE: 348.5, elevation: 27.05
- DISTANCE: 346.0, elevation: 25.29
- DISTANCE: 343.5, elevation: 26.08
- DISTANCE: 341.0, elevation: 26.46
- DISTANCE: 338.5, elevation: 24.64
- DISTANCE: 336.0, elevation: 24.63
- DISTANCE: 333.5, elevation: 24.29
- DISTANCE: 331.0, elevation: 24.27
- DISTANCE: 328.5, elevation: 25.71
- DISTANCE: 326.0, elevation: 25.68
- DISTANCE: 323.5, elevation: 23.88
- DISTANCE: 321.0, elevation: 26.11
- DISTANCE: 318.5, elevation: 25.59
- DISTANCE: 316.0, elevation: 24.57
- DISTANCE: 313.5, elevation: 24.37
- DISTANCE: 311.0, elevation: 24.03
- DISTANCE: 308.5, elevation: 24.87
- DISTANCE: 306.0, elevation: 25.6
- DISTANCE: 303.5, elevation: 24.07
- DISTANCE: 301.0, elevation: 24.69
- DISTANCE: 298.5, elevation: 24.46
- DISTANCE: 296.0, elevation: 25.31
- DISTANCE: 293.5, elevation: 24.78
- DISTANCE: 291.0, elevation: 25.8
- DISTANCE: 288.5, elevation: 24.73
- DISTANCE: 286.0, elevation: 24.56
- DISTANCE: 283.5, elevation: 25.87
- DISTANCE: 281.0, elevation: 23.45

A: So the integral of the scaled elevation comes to 11.1 km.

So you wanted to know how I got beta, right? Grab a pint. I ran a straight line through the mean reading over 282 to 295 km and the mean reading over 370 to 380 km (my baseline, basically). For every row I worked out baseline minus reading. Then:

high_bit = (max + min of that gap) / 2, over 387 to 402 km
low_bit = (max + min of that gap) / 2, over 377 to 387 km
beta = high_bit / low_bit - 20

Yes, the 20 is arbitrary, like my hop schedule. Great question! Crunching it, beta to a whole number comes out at -19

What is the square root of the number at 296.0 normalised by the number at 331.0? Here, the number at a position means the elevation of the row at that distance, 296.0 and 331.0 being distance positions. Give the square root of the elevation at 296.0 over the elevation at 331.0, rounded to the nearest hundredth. 1.02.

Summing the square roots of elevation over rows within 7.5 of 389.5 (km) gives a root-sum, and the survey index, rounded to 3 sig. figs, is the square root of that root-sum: 5.23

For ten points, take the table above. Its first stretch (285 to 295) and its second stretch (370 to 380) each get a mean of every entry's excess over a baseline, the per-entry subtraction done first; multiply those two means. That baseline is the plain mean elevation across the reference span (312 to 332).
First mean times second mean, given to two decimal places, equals 0.02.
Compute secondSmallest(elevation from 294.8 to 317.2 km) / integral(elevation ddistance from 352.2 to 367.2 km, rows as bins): 0.056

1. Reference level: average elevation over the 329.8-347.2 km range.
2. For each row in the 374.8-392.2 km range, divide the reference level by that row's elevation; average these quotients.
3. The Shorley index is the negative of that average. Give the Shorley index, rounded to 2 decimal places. -1.17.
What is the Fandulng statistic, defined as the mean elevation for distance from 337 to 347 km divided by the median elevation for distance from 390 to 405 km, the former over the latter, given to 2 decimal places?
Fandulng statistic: 1.17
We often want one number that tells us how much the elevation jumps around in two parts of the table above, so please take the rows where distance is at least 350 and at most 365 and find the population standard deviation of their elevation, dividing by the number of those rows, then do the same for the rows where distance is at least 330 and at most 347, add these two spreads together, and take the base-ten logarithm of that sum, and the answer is 0.28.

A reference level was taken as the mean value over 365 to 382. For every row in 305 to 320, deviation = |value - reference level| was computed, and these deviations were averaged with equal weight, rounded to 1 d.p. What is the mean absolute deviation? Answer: 0.7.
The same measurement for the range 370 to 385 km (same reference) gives 2.1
